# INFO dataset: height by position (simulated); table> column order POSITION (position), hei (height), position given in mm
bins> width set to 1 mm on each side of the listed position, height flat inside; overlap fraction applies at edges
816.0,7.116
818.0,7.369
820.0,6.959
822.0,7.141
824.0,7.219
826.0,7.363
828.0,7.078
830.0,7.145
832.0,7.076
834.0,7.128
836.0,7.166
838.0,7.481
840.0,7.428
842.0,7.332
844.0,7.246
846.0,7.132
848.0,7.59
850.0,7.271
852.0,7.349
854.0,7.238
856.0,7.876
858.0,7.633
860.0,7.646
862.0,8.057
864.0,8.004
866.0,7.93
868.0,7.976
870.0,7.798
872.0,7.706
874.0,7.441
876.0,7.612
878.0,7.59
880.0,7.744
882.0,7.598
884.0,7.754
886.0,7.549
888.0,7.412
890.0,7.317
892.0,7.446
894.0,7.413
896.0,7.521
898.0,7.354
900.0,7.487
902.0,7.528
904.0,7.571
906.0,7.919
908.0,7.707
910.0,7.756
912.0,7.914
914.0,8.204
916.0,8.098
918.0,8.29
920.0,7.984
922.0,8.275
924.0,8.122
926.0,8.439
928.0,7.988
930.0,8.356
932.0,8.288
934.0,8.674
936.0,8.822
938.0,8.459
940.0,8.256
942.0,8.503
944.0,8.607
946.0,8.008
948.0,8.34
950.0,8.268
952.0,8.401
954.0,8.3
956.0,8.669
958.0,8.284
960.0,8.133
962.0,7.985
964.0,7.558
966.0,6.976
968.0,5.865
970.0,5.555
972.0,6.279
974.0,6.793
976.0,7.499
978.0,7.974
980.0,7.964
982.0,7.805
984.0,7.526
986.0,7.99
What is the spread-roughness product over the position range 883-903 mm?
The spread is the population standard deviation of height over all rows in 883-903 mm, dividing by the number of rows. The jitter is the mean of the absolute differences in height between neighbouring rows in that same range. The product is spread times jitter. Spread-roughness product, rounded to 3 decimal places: 0.014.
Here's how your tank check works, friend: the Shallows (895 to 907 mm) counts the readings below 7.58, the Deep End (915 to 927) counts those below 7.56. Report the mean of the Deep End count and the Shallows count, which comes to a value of 2.5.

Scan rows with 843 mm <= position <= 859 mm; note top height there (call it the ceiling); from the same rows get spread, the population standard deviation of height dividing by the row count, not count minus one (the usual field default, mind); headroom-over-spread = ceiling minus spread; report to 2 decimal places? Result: 7.64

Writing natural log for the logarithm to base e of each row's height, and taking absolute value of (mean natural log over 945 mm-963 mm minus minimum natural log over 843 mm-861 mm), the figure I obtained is 0.15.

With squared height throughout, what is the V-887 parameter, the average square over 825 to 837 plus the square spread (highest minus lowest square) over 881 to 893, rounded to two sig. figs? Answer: 58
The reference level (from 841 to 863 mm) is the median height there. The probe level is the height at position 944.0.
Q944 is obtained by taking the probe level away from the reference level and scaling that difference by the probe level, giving -0.15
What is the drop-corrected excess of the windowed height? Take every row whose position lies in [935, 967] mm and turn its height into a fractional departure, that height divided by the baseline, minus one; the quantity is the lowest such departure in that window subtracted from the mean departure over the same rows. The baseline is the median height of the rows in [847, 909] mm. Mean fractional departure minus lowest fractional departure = 0.16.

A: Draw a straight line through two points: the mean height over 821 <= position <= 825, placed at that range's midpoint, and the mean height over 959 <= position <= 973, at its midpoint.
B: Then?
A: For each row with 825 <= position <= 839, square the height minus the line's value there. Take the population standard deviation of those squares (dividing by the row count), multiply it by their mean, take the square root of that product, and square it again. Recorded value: 0.00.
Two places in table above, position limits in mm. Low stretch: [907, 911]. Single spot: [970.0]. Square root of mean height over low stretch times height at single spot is 6.6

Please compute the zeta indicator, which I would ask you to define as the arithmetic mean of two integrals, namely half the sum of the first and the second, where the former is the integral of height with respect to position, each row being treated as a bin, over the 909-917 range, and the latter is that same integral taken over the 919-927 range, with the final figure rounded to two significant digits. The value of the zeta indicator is 65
